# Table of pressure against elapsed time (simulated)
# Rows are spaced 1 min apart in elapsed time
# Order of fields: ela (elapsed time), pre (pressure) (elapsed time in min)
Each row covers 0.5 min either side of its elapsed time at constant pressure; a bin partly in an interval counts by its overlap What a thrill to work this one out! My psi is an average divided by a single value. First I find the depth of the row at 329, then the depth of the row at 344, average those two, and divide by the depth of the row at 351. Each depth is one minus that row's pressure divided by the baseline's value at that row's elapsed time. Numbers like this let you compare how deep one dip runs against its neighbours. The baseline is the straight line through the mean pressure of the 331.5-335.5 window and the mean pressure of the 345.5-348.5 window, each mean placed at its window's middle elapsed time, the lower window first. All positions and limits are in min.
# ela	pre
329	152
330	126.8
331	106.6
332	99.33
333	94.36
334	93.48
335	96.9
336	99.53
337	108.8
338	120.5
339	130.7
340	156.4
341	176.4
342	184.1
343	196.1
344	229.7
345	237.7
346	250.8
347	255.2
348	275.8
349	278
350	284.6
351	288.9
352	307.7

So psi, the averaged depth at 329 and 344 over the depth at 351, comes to -21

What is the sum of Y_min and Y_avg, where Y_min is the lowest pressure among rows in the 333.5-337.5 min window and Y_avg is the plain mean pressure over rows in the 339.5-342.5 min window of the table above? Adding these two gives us 266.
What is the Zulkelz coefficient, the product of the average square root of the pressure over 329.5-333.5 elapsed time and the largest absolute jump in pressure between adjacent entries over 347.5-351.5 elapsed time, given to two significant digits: 68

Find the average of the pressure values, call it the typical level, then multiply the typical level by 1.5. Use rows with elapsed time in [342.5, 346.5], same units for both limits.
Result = 343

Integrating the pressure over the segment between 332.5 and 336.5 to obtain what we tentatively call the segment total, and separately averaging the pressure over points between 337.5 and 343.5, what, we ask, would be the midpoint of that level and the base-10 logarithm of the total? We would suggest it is 82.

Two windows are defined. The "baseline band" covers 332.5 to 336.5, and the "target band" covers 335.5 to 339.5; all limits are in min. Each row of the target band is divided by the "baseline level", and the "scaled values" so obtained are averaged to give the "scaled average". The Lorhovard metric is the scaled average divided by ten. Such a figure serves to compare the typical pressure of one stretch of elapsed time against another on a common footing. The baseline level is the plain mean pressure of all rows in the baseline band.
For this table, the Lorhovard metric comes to 0.12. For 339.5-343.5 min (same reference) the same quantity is 0.19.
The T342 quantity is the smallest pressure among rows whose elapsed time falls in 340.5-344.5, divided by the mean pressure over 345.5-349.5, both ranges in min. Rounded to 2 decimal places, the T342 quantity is 0.67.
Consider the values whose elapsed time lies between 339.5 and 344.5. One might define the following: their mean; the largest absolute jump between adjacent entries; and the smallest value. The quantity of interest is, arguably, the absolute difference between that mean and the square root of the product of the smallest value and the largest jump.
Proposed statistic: 116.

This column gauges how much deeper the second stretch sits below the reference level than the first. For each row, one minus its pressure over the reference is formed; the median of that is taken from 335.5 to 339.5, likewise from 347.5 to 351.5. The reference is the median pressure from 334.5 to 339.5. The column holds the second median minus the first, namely -1.5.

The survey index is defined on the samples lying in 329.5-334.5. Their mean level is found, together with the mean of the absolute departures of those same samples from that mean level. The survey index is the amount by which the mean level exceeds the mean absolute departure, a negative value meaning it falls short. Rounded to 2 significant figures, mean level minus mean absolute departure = 94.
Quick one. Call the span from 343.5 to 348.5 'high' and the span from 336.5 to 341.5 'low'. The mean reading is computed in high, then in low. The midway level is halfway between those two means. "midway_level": 194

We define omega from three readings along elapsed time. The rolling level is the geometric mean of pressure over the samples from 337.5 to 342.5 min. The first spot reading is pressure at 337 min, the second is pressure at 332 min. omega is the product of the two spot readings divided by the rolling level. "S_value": 71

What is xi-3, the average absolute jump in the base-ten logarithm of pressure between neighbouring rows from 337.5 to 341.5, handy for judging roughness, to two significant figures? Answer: 0.055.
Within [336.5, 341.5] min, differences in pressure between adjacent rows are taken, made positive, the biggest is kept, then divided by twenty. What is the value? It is 1.3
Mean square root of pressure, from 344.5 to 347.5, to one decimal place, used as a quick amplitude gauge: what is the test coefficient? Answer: 15.7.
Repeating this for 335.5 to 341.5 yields 11.4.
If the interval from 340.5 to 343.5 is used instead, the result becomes 13.6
